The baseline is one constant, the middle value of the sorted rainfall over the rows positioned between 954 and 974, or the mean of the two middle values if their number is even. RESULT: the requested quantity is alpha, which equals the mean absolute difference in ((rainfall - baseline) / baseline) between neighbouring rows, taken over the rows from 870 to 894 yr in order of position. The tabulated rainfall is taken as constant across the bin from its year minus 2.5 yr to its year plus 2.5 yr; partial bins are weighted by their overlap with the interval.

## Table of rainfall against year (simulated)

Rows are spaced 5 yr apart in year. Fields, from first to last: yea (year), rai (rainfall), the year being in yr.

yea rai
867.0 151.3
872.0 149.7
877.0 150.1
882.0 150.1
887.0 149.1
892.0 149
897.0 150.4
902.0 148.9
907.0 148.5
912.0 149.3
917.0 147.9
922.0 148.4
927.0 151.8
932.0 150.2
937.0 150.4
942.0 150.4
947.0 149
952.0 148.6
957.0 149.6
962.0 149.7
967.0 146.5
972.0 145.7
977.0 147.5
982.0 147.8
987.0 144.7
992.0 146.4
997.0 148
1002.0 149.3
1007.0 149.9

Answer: 0.003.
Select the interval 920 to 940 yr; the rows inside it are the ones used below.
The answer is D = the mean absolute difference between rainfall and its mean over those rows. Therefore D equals 0.90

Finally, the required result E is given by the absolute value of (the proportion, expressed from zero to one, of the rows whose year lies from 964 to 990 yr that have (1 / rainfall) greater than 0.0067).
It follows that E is 1.00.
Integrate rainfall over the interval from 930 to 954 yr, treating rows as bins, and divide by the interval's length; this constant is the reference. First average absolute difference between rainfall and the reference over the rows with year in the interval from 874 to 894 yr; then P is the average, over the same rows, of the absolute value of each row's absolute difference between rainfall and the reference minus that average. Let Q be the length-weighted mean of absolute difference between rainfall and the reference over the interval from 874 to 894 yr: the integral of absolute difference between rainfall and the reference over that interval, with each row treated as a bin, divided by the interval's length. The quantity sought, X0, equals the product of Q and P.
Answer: 0.1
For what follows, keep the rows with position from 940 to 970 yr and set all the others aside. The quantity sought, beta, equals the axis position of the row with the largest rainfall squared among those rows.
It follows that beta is 942.0 yr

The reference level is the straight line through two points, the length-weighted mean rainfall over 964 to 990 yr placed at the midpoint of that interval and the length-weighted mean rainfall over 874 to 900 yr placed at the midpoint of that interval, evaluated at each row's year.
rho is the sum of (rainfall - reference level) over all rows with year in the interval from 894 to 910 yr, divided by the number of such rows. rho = 0.1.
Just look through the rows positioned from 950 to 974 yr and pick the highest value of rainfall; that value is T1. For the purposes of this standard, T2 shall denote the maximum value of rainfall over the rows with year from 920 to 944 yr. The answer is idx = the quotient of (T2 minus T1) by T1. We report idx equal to 0.01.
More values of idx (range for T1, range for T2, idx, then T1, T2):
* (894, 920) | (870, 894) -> 0.00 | 150.4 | 150.1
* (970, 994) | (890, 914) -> 0.02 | 147.8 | 150.4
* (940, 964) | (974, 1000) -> -0.02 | 150.4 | 148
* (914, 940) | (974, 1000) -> -0.03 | 151.8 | 148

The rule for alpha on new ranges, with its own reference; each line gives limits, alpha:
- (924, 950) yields 0.005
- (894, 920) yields 0.007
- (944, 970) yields 0.008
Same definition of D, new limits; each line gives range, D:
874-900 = 0.55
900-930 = 0.94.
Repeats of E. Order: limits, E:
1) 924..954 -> 0.33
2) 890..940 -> 0.50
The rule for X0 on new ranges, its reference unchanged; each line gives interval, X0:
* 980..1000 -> 3.5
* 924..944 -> 0.5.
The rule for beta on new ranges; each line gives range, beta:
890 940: 927.0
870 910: 897.0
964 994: 982.0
